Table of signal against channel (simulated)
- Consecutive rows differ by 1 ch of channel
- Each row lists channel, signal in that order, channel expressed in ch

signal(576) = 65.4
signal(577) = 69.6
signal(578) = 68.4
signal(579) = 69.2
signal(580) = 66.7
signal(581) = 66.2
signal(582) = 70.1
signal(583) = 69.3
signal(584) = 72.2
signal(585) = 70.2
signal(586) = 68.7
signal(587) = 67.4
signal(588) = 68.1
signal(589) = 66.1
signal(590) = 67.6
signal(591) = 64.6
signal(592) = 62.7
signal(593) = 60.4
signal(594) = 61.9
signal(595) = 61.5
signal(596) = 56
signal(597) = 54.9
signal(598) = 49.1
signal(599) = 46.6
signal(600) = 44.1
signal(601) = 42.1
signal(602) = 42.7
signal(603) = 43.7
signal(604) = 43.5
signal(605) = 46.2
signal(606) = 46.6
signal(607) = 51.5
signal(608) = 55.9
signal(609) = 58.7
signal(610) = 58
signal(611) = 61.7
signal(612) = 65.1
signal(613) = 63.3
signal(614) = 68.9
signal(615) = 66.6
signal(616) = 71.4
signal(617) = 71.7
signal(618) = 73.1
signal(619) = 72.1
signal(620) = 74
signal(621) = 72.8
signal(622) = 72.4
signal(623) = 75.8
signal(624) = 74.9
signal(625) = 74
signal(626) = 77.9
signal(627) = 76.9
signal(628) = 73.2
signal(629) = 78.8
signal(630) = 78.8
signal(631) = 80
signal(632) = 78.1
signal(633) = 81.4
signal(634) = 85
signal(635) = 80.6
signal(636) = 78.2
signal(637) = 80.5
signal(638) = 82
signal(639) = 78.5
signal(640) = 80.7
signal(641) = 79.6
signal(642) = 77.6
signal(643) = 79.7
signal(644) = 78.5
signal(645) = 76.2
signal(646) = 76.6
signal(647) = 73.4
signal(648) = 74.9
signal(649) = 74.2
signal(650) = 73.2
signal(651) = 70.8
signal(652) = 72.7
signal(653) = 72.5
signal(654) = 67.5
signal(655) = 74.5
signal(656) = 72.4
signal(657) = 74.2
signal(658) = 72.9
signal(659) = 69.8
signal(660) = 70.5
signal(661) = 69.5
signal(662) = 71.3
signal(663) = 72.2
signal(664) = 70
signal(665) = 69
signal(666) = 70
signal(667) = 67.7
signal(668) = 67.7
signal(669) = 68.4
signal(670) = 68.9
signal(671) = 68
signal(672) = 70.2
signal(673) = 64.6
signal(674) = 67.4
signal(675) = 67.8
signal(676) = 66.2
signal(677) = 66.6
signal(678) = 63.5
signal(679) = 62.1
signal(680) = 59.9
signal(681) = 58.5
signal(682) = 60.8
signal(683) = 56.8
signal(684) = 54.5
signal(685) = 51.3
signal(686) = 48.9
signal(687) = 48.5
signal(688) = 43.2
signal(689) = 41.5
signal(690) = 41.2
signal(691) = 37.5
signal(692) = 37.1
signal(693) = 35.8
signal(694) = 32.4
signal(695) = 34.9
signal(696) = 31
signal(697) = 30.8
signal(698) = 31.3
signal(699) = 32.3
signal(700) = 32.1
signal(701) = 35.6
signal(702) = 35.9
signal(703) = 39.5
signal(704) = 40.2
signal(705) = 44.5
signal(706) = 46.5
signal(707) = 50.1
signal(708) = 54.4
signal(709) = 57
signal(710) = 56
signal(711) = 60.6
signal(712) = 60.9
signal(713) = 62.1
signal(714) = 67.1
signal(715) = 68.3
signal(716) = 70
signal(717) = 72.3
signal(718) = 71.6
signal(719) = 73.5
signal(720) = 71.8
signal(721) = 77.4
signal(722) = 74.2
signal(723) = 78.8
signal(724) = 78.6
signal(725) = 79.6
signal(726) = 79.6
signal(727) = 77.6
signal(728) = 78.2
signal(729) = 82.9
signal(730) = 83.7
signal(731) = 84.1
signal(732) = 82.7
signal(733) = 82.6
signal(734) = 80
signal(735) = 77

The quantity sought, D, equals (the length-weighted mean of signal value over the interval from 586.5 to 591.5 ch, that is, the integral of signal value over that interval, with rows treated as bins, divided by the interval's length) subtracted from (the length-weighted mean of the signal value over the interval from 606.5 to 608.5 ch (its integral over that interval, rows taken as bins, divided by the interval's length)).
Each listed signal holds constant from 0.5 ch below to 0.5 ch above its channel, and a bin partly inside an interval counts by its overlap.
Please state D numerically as -13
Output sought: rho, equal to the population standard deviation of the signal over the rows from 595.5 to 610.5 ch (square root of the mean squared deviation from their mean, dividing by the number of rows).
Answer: 6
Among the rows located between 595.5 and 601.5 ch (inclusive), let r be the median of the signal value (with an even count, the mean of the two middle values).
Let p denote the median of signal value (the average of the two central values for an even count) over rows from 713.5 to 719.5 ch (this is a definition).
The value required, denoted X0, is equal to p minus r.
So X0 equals 23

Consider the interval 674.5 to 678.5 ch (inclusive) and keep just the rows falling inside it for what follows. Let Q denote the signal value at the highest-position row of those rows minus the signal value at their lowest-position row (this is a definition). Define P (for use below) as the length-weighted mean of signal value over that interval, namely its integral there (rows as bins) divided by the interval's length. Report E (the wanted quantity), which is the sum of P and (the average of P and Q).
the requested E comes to 97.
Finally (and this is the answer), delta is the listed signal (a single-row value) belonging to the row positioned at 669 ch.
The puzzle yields 68.4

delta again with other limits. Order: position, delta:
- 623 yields 75.8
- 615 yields 66.6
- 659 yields 69.8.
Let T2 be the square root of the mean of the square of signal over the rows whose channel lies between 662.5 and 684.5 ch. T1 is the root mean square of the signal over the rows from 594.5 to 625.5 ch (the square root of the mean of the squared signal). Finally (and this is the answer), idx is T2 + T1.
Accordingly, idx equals 127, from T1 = 61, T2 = 66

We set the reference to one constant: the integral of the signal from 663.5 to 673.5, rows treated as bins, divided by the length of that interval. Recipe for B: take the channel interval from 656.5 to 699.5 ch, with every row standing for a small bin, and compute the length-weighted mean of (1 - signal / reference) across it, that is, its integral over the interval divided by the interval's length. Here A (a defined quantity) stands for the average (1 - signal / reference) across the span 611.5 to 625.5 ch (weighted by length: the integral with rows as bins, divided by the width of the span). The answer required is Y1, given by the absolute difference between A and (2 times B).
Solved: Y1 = 0.38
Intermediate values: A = -0.04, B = 0.17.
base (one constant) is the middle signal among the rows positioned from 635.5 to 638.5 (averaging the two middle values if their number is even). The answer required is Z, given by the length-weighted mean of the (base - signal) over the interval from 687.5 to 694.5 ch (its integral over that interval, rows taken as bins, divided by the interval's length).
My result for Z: 42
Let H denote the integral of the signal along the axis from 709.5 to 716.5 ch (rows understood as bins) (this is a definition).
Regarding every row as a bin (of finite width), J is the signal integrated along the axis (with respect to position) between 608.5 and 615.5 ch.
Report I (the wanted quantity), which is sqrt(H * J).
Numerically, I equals 444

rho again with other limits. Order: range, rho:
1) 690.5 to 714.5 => 12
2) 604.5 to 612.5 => 6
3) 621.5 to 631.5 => 2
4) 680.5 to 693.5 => 8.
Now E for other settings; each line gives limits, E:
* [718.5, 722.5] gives 112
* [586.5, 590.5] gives 101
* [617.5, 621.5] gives 109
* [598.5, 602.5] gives 64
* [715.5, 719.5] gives 110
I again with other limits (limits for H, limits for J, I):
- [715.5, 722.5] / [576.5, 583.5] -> 495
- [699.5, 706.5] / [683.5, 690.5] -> 300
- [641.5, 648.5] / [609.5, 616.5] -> 494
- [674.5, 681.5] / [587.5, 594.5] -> 448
